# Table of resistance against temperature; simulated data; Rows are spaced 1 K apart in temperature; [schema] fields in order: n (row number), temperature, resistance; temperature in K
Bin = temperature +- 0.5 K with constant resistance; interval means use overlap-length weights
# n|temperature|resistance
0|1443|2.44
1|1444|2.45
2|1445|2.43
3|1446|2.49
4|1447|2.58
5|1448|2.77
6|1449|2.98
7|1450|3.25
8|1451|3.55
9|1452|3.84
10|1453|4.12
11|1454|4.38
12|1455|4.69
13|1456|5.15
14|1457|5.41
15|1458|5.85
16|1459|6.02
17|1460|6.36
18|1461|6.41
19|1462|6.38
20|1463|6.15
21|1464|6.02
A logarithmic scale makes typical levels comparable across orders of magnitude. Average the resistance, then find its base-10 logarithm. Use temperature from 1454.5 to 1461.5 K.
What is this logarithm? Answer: 0.76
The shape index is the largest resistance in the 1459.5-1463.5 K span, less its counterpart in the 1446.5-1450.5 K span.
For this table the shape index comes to 3.2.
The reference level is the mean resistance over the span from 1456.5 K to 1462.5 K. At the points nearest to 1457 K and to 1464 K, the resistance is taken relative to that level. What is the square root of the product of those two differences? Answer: 0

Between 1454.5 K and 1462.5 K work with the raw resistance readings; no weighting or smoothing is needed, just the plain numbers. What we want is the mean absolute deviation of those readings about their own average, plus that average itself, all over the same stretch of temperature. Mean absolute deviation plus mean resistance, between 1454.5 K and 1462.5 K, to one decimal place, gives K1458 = 6.3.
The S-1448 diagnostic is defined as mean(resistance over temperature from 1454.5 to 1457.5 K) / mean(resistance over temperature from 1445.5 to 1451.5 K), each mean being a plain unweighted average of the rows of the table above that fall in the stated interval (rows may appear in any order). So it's 1.73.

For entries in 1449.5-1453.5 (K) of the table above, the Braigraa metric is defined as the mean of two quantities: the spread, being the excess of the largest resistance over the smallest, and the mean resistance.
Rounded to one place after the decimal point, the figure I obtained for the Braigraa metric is 2.3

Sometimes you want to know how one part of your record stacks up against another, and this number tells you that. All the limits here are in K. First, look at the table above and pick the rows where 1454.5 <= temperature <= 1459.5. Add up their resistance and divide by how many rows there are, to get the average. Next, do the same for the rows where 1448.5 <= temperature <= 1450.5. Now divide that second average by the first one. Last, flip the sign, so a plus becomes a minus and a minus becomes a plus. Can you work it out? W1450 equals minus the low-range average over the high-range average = -0.57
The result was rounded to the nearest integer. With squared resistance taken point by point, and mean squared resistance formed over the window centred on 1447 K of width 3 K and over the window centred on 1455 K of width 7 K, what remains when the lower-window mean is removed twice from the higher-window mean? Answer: 10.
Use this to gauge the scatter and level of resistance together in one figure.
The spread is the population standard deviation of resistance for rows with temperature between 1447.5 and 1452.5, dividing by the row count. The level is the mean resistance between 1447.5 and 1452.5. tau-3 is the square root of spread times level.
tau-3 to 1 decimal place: 1.1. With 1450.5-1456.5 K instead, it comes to 1.5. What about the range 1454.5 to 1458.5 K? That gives 1.5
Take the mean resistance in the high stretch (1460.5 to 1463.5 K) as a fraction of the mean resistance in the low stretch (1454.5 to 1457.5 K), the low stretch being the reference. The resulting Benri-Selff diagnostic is 1.24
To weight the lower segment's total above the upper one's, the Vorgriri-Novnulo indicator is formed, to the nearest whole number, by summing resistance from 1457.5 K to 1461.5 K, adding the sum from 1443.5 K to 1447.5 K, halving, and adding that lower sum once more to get 27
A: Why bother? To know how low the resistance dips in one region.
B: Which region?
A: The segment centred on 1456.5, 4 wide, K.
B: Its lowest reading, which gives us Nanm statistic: 4.69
